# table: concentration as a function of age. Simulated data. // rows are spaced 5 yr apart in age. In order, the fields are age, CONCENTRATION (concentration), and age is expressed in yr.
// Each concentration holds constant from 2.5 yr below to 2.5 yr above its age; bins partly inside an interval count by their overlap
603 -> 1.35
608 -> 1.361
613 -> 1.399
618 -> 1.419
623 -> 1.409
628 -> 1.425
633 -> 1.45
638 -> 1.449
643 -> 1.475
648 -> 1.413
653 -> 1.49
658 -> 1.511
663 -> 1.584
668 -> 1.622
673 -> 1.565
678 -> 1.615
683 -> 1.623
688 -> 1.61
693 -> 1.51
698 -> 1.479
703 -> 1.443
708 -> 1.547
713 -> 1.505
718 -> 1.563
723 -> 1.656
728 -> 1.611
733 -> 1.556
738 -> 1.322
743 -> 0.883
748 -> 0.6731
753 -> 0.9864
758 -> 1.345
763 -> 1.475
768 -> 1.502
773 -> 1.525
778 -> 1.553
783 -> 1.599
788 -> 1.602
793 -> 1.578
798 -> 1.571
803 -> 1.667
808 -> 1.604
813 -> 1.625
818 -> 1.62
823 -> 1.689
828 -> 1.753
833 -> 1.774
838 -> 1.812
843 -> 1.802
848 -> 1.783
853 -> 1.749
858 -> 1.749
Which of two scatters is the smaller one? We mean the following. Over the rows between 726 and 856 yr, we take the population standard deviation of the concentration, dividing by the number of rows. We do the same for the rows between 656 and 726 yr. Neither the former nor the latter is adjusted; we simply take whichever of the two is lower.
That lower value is 0.061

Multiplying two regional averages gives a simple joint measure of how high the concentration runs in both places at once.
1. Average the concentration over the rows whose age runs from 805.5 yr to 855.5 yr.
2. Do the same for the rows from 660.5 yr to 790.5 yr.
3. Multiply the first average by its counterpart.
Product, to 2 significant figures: 2.5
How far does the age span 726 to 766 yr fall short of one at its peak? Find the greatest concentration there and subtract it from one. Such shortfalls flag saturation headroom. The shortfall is -0.611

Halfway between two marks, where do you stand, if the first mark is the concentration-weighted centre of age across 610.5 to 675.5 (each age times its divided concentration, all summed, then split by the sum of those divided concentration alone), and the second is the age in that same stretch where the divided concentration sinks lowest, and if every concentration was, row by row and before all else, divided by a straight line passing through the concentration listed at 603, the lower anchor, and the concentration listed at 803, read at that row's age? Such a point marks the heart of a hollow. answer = 645.7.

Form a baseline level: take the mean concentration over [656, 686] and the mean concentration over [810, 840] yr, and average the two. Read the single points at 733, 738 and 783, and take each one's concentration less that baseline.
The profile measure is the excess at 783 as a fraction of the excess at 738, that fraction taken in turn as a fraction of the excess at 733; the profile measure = -2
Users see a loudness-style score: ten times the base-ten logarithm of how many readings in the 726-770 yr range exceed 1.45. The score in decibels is 6.02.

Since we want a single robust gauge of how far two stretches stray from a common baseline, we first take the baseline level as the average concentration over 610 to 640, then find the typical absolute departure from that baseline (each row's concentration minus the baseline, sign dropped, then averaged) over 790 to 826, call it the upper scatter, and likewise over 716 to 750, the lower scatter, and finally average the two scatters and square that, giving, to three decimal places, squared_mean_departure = 0.061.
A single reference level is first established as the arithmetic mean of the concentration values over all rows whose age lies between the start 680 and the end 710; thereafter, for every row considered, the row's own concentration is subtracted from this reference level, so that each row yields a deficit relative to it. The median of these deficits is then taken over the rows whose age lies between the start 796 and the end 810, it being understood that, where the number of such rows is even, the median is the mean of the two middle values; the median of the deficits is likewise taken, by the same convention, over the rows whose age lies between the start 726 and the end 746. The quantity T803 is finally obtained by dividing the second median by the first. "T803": -1.4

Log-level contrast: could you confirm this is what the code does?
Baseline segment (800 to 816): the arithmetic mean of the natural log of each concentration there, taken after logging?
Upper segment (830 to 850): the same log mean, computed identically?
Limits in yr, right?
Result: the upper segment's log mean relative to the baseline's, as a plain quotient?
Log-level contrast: 1.19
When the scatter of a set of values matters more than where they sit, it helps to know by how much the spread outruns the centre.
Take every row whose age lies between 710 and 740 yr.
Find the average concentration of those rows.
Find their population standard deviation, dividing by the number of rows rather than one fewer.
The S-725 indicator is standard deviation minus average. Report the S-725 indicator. -1.43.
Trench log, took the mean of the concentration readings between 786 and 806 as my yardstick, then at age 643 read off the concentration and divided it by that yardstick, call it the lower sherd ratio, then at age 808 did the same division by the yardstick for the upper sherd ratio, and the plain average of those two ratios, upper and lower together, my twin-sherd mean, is 0.96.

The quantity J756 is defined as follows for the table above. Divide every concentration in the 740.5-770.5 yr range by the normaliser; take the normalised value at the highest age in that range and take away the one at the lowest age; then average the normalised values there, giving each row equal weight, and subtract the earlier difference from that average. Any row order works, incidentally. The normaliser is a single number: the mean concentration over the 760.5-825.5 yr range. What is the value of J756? 0.33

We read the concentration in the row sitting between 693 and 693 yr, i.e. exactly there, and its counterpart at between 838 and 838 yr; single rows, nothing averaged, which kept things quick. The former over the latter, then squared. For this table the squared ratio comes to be 0.69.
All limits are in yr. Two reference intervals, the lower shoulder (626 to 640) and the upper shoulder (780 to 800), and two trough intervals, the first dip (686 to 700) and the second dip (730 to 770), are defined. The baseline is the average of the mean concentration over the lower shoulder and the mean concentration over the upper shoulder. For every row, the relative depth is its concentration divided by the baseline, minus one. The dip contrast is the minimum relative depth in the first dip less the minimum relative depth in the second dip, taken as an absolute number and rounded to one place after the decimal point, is 0.5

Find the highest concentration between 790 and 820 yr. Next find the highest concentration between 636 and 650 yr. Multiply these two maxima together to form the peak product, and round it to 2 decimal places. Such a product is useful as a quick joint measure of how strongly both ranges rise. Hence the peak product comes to 2.46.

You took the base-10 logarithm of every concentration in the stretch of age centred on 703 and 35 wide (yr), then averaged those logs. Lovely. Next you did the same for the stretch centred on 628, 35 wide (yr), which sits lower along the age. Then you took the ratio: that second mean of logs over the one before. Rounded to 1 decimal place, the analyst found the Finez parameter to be 0.9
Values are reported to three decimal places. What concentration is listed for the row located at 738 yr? 1.322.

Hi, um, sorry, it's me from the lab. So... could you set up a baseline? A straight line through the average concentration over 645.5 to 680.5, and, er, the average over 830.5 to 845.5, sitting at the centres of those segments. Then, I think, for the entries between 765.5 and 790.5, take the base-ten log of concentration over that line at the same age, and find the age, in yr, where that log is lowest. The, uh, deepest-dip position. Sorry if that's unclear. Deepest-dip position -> 768 yr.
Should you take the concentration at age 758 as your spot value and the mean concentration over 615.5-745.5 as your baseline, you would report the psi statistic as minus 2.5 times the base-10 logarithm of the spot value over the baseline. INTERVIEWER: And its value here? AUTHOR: 0.11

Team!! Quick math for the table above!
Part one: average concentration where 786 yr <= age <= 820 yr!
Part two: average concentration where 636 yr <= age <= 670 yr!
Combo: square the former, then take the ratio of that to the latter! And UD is 1.72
